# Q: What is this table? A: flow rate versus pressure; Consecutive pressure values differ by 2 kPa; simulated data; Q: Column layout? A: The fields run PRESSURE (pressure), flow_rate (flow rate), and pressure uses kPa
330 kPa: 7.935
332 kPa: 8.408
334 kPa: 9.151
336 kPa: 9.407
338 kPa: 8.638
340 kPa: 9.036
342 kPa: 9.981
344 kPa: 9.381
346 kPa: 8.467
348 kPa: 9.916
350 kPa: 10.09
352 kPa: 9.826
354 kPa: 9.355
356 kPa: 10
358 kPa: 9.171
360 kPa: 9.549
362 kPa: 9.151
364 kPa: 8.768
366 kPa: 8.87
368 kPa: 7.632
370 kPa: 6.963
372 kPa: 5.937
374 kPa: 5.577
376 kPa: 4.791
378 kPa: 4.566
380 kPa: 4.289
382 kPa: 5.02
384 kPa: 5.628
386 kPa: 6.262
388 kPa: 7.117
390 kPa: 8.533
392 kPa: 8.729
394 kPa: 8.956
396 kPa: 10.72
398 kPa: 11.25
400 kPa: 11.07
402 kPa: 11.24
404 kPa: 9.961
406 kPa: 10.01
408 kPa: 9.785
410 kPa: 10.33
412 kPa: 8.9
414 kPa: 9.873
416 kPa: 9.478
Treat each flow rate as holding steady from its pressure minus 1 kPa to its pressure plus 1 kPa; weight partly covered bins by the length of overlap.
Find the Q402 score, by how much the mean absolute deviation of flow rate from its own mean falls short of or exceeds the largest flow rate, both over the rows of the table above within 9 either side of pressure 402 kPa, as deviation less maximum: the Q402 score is -10.6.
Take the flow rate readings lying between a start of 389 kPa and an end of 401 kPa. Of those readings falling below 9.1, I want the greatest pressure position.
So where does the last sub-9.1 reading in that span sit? 394 kPa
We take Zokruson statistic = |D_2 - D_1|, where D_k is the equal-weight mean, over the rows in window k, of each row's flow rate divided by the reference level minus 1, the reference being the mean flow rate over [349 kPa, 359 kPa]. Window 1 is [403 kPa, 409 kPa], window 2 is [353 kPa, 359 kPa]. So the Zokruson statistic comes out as 0.0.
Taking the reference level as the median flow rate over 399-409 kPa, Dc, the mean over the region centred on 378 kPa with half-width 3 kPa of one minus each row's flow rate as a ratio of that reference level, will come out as 0.55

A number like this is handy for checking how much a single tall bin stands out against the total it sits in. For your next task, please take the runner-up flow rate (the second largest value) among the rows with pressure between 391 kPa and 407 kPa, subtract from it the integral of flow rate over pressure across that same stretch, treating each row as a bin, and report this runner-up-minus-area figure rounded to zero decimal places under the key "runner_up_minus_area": -153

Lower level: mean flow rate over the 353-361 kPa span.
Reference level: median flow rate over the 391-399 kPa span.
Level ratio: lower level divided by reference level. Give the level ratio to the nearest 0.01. 0.97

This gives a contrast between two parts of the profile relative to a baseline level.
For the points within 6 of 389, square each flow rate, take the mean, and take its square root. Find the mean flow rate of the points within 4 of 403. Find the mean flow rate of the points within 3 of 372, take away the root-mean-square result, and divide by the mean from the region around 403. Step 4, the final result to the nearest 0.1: -0.1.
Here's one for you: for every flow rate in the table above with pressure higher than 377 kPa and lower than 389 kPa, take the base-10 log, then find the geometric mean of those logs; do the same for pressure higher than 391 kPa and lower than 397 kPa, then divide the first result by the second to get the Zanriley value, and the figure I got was 0.75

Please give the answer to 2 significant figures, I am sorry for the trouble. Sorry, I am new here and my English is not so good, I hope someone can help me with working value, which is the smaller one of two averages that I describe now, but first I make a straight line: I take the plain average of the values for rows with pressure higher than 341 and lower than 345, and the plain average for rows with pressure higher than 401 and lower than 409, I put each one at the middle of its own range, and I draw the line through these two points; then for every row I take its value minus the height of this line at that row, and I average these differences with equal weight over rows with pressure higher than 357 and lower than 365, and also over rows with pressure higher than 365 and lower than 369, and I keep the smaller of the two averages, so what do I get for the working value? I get -1.6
